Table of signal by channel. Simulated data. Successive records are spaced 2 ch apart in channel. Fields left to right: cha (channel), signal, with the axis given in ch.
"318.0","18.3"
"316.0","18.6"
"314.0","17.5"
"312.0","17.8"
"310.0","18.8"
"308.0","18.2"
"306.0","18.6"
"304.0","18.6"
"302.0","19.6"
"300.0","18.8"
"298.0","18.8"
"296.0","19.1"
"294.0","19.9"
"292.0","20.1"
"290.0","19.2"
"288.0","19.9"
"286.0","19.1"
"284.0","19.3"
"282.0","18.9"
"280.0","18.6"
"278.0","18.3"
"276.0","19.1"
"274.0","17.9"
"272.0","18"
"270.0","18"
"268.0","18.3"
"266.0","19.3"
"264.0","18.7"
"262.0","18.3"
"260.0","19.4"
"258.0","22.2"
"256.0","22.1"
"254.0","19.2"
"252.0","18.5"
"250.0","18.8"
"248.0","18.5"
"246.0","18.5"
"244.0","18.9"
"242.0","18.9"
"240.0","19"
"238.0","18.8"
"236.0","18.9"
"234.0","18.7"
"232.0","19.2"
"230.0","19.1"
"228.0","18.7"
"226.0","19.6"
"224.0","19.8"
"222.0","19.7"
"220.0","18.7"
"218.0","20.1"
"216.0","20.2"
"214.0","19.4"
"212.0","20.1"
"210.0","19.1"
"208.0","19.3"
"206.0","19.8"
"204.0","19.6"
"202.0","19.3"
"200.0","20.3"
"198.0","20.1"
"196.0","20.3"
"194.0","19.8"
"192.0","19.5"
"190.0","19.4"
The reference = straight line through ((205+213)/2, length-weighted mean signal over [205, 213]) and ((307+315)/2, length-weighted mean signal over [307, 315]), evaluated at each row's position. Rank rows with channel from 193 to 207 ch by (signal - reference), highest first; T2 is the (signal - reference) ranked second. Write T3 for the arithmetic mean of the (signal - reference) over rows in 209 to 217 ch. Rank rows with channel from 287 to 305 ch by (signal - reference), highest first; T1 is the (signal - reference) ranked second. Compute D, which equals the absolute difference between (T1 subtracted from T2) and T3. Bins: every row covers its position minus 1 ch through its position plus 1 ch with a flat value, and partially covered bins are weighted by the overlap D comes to 1.2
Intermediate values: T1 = 1.6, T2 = 0.5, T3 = 0.2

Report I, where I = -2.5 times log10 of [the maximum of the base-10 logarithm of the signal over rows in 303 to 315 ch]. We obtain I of -0.263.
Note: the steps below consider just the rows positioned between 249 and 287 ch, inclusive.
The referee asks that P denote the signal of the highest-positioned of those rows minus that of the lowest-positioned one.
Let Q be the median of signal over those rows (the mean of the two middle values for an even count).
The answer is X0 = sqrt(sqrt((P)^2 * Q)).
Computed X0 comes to 1.1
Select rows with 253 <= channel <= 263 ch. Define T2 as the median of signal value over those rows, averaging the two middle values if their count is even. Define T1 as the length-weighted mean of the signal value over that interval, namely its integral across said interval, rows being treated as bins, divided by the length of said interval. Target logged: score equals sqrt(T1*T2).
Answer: 19.8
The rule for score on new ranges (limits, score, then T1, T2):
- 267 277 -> 18.1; 18.3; 18.0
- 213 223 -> 19.7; 19.6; 19.7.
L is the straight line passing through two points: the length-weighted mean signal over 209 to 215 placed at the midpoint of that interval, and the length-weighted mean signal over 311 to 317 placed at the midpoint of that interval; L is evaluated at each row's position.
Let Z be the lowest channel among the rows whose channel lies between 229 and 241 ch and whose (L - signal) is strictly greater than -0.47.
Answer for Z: 230.0 ch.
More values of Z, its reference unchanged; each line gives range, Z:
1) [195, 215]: 198.0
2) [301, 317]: 308.0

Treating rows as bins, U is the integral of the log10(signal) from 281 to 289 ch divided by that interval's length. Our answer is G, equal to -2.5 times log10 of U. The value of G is -0.273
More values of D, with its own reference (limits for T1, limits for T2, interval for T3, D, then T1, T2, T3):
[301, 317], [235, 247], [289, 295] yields 2.2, 0.7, -0.2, 1.4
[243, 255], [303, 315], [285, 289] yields 0.5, -0.2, 0.5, 1.1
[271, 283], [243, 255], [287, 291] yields 1.7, 0.4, -0.2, 1.2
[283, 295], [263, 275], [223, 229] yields 1.7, 1.6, -0.1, 0.0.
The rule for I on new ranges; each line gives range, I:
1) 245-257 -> -0.321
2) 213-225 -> -0.289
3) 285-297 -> -0.288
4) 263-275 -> -0.273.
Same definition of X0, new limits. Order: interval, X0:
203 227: 0.0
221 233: 1.5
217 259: 3.0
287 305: 2.4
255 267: 3.5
